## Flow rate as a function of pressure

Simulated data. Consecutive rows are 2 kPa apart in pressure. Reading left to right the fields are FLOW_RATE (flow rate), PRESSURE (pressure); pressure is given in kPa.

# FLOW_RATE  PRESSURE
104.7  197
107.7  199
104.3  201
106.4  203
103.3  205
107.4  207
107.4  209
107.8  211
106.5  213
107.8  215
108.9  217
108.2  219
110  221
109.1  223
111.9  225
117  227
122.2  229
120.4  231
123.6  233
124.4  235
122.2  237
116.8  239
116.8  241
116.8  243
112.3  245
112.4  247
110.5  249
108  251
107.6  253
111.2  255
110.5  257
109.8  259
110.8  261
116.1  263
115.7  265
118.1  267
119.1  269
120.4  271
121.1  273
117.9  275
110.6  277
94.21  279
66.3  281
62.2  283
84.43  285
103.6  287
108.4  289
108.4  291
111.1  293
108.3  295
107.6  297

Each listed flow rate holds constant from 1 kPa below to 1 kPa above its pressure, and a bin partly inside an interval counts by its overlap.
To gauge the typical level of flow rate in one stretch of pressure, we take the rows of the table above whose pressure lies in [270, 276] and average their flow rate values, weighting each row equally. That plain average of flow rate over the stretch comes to 120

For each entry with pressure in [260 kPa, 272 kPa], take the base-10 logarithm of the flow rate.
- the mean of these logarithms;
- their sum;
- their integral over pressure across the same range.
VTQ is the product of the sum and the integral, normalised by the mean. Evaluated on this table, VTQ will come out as 149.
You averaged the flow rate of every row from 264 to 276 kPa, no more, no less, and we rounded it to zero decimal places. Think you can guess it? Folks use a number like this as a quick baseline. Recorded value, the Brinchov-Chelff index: 119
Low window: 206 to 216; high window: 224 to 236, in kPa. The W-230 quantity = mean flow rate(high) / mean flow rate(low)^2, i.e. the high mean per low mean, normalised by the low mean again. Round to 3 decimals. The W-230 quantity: 0.010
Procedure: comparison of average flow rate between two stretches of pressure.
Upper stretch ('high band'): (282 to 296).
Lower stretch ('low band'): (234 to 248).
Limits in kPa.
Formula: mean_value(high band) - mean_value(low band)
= -19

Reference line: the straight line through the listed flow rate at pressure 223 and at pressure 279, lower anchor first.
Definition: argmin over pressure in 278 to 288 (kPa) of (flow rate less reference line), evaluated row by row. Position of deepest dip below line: 283 kPa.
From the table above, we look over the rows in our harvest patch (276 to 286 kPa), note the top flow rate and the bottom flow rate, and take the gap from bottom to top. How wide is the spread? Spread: 48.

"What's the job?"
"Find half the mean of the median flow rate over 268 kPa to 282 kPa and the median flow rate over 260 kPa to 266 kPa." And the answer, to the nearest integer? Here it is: 58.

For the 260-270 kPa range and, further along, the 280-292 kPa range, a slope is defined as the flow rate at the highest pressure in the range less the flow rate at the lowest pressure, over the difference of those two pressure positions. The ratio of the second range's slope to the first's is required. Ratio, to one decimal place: 4.1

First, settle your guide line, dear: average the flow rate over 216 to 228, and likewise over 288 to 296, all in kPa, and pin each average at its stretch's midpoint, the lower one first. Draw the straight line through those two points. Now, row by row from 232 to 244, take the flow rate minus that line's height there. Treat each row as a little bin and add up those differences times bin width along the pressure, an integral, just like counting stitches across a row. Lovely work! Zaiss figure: 116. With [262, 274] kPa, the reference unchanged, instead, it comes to 105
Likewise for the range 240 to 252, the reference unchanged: 31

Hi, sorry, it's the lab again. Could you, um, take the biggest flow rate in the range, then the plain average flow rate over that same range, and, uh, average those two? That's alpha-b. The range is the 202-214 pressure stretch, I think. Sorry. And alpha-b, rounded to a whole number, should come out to 107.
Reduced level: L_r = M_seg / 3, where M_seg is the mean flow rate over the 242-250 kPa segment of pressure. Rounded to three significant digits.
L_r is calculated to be 37.7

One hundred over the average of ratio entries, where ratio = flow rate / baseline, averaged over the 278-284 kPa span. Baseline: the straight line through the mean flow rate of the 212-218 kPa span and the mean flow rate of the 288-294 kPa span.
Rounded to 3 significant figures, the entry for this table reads 147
